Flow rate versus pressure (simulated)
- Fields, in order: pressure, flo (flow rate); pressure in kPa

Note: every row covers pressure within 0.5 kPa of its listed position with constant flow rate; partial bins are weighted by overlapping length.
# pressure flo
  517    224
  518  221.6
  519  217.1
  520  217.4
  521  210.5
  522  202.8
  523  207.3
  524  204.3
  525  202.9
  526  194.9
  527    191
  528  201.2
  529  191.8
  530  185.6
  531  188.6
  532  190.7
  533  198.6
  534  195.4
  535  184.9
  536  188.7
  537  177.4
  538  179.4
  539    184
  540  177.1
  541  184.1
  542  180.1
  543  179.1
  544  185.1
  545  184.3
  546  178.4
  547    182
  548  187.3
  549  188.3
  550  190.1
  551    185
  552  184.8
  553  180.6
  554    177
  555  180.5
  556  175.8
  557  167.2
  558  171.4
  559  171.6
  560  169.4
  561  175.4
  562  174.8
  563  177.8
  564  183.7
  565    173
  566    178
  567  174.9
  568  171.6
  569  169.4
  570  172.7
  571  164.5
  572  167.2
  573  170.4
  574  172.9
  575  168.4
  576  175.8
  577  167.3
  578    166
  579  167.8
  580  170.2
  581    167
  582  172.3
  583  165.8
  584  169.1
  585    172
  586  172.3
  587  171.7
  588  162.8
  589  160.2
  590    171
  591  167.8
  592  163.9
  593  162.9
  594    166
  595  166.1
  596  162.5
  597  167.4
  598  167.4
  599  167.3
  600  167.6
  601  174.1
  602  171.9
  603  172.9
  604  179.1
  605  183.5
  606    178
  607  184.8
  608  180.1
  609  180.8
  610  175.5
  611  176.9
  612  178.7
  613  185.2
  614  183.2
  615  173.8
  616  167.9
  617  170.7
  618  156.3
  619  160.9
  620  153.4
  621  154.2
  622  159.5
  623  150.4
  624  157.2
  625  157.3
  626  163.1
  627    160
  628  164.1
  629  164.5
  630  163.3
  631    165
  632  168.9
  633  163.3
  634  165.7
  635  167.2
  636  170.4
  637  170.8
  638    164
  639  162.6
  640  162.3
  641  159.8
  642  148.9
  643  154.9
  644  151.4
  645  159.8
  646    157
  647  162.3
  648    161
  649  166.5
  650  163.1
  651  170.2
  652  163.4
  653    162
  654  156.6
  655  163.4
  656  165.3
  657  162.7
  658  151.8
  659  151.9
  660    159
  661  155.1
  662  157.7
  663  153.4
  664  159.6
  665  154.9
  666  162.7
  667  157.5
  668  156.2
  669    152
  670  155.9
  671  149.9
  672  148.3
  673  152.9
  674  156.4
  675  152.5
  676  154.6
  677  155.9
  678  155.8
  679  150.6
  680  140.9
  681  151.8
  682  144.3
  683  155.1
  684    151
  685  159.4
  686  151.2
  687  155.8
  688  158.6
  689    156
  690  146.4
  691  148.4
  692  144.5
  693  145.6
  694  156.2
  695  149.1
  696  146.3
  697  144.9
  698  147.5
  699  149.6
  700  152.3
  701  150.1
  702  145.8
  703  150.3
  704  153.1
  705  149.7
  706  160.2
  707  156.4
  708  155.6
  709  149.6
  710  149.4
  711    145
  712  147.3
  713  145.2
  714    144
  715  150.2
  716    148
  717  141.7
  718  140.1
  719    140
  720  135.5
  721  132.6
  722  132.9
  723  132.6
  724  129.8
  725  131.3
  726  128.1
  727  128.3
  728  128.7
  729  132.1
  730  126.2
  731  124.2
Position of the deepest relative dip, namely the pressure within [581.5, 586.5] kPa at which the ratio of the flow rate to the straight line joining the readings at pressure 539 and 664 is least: 583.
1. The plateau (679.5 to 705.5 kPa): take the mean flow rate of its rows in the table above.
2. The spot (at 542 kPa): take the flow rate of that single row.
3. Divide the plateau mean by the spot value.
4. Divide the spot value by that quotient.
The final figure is 216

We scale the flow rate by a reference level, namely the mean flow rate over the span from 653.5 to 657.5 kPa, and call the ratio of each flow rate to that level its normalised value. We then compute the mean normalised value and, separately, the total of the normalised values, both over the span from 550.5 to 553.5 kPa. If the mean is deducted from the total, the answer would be 2.27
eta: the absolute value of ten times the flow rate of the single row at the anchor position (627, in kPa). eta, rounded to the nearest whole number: 1600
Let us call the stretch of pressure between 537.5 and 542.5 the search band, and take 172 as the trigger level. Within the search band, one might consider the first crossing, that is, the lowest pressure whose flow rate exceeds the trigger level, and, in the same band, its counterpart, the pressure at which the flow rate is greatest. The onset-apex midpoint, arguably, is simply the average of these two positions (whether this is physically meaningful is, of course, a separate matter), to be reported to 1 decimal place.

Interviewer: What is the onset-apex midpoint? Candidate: 539.5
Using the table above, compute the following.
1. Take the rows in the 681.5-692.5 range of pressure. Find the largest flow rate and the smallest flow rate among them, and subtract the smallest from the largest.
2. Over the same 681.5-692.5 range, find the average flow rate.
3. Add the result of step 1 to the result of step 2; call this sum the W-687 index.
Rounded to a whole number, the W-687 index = 167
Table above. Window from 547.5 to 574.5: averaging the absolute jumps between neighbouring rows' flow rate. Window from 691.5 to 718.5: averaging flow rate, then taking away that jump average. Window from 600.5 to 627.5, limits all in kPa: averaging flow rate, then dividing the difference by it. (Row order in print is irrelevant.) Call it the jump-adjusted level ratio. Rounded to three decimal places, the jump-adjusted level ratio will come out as 0.853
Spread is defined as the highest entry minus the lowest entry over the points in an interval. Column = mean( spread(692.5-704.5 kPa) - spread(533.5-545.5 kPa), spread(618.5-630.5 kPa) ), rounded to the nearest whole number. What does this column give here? 4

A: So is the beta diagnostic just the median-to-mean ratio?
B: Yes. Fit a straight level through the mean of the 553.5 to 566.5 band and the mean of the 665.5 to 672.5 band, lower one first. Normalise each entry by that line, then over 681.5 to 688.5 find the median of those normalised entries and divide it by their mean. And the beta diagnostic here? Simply 1.01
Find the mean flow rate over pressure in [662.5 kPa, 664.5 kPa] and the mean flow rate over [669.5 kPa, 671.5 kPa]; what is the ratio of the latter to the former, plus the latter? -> 154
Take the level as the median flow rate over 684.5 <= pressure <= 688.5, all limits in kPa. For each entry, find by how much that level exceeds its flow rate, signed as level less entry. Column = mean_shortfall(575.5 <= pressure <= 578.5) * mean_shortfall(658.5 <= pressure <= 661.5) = -23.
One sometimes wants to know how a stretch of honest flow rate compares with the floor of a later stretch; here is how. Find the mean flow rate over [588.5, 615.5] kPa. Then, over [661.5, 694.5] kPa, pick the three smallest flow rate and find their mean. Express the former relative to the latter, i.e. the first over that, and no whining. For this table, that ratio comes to 1.21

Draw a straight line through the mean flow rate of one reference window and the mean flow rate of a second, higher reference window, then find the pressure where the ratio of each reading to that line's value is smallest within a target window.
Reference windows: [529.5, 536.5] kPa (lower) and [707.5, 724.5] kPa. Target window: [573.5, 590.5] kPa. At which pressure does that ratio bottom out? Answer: 589 kPa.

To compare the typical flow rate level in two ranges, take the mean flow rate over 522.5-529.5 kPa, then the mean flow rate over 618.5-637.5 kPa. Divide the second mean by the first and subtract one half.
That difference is 0.314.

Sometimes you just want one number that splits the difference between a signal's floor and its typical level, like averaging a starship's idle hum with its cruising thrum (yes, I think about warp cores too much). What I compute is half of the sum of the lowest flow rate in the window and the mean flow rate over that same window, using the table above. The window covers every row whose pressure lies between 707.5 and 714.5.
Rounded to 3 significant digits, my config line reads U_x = 146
